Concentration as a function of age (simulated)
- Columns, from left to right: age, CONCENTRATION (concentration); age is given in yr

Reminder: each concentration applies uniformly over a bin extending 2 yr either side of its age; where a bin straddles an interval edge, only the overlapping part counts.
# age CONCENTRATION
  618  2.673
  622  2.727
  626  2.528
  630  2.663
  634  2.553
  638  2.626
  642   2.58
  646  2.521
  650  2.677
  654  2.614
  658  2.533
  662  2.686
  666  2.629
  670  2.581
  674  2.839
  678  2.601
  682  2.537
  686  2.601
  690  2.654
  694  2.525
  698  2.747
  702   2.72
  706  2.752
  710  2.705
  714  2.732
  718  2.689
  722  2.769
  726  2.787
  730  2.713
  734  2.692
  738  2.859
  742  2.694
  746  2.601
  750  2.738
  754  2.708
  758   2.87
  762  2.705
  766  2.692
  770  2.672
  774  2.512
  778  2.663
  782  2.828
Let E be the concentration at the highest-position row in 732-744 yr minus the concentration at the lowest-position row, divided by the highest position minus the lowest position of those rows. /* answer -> 0.000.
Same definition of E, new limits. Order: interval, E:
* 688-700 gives 0.012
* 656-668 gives 0.012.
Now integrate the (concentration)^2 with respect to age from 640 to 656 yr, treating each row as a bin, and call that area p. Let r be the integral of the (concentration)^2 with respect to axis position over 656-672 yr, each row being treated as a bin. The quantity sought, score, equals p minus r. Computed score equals -1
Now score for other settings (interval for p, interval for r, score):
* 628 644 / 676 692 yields 1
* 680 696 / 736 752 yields -12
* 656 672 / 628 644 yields 0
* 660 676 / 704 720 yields -3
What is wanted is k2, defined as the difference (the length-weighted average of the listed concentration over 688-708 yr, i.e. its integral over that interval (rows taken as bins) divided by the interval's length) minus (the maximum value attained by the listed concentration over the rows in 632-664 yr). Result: -0.01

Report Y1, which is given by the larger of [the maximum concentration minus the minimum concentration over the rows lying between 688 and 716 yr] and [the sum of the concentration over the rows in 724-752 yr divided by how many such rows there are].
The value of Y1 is 2.73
